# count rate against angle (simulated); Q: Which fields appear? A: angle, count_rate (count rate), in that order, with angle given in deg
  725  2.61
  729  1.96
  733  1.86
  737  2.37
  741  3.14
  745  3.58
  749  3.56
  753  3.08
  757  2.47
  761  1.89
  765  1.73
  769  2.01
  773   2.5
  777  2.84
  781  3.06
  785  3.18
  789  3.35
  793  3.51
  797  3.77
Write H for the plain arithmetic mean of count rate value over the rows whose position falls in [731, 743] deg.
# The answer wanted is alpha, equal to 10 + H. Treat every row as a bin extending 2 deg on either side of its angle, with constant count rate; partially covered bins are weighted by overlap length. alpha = 12.5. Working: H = 2.5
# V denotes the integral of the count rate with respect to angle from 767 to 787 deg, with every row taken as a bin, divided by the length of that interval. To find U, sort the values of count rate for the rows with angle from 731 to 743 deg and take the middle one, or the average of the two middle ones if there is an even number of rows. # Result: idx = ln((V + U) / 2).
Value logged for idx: 0.93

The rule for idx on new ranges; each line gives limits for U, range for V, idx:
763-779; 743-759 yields 1.00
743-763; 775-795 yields 1.14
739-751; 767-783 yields 1.13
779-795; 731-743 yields 1.05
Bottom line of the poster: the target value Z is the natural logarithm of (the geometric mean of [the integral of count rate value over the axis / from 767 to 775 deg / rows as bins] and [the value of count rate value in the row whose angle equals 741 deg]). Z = 2.02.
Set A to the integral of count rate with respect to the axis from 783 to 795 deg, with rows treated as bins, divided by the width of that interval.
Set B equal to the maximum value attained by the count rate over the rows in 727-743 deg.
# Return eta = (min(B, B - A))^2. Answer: 0.04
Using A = 3.35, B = 3.14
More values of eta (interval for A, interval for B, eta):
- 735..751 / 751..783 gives 0.01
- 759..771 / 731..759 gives 2.90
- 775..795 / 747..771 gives 0.14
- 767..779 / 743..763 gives 1.28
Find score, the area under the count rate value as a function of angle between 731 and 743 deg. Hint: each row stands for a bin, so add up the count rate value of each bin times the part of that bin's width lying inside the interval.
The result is 29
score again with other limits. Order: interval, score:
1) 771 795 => 74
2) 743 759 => 51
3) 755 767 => 24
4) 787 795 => 27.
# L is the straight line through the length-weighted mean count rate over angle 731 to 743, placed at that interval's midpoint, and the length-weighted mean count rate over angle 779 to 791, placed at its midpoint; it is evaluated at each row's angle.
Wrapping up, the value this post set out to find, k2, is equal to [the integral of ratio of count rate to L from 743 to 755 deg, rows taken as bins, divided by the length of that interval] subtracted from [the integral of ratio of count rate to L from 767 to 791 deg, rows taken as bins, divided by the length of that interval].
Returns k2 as -0.4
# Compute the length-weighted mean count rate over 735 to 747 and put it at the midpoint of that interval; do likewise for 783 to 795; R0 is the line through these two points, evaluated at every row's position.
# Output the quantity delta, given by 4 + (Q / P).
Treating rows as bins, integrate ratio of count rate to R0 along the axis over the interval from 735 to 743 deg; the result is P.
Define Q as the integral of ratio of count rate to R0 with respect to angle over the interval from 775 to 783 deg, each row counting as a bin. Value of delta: 5.0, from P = 7.3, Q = 7.2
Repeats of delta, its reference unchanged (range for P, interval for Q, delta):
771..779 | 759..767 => 4.7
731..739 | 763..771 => 4.8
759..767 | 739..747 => 5.9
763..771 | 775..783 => 5.5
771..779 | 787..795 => 5.2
